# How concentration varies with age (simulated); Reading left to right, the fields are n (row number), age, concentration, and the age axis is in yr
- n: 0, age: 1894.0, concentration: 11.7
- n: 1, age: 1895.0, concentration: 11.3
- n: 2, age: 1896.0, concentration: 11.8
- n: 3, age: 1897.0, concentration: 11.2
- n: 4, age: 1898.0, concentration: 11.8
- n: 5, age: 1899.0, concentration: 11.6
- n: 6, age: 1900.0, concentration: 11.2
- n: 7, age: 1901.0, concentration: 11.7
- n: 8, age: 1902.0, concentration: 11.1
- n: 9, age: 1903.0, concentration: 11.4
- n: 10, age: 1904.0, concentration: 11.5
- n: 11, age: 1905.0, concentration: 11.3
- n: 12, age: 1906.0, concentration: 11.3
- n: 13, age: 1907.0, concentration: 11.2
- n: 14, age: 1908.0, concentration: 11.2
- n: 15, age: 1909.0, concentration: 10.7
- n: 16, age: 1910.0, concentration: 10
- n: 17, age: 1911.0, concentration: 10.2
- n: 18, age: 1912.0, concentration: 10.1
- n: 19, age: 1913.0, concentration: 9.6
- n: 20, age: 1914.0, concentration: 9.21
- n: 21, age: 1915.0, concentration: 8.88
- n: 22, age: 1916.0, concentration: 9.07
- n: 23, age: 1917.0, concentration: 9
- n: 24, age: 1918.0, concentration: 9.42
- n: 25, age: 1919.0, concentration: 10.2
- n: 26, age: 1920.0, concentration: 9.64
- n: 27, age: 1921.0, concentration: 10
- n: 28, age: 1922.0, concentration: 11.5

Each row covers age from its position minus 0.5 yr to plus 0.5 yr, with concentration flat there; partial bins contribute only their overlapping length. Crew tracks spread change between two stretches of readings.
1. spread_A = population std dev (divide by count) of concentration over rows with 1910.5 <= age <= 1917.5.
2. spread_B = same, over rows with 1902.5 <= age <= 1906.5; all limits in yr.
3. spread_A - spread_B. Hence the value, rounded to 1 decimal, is 0.4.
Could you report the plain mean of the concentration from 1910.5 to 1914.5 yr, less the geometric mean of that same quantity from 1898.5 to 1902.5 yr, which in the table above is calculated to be -1.6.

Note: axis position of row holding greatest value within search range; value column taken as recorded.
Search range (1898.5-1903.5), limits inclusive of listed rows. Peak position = 1901.0 yr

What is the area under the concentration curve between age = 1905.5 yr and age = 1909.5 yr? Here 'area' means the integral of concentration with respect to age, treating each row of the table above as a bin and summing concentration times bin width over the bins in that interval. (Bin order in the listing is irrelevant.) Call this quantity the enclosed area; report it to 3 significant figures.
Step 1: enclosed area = 44.4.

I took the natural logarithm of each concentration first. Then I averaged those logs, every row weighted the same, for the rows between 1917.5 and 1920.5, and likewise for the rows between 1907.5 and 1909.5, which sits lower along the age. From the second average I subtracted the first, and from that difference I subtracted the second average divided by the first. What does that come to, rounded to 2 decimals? -0.93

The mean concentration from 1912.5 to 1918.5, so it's 9.2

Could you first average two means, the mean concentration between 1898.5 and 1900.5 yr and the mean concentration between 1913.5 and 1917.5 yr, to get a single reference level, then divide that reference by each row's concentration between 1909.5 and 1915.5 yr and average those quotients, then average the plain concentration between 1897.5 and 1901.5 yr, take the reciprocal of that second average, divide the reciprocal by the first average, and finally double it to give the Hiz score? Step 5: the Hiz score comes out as 0.163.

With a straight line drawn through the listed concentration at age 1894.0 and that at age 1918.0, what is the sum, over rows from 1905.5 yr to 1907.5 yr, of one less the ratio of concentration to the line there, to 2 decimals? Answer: -0.14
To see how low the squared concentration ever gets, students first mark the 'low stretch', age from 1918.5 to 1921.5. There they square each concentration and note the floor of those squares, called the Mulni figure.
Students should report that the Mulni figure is 93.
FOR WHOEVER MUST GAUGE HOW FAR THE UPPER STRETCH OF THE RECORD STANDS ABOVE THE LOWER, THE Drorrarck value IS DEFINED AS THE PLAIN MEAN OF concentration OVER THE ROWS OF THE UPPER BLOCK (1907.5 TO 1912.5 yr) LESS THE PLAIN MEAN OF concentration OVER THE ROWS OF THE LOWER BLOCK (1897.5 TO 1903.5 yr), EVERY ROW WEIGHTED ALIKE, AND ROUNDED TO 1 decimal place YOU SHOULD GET -1.0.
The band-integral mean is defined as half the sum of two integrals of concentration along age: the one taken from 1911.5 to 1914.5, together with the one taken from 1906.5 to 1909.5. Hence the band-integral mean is 31.0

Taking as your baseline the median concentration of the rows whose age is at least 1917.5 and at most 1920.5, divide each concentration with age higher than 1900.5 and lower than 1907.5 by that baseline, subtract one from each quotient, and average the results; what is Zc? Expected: 0.18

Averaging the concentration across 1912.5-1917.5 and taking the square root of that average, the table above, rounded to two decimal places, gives 3.03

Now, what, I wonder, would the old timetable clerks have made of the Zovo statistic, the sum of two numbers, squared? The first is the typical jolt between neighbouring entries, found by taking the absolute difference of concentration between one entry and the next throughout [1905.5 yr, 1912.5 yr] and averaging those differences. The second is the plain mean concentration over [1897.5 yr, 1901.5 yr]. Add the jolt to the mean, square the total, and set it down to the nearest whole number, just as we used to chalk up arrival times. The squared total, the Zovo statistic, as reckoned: 140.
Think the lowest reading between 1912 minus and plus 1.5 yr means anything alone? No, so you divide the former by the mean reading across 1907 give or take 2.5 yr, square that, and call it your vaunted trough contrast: 0.74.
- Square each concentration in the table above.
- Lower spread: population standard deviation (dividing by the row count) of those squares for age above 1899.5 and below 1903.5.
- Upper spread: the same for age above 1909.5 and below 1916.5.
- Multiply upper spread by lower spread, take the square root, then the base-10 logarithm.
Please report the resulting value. 0.85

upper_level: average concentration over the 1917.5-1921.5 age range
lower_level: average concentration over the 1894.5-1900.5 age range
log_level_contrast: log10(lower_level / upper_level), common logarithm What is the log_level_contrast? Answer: 0.07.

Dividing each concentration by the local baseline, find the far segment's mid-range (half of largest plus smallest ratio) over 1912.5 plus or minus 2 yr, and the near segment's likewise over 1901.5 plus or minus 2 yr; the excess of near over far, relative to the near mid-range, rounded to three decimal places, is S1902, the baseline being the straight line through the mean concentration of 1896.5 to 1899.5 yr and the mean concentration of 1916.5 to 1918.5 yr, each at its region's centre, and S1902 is 0.028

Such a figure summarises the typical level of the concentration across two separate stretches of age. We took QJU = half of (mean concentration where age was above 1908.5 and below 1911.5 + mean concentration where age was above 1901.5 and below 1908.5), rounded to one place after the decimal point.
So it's 10.8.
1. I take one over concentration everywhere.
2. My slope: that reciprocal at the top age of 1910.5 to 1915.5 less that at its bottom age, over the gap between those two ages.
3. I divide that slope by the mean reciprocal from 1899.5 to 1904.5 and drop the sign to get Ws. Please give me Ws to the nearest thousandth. 0.041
